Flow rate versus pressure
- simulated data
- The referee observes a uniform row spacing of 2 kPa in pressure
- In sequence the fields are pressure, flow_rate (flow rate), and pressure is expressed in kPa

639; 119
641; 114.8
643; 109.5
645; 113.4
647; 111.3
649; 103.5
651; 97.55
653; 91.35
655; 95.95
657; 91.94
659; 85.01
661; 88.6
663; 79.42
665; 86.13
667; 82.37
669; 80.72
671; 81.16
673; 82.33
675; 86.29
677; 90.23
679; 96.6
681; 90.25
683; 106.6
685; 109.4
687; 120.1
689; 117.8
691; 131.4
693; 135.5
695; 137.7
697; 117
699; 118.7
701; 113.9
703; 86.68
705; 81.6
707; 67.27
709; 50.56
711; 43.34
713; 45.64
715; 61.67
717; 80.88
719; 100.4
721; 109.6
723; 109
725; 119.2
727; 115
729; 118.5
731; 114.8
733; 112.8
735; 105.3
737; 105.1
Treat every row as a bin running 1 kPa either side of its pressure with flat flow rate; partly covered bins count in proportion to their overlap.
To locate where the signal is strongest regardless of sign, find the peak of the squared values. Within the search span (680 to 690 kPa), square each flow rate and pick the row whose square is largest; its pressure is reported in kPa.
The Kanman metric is 687 kPa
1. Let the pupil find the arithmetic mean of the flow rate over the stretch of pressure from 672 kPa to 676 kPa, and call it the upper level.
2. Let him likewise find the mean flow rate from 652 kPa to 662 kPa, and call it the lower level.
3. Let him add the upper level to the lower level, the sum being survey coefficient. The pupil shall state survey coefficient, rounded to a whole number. 175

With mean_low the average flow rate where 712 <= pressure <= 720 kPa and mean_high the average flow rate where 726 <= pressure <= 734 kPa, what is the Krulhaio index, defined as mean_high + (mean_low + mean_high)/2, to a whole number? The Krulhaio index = 209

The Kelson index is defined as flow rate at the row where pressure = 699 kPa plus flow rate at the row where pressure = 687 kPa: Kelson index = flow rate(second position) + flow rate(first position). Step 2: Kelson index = 239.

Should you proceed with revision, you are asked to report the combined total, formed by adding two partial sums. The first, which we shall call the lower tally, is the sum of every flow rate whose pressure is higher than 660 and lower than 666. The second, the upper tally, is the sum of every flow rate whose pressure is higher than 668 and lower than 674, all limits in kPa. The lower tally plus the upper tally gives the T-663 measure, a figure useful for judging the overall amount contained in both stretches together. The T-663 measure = 498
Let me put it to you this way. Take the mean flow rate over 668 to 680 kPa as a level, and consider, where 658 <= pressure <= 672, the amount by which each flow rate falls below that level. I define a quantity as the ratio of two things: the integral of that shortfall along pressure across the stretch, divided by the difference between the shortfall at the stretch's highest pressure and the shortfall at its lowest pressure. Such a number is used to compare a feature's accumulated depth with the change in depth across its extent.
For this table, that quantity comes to 10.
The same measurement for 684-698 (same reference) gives 70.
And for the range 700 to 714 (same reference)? 3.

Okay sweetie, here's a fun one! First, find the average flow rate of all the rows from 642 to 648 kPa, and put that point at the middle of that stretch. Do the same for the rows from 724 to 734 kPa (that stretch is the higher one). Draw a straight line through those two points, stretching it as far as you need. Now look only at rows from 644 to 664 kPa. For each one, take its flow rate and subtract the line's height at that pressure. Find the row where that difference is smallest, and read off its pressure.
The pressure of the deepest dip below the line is 663 kPa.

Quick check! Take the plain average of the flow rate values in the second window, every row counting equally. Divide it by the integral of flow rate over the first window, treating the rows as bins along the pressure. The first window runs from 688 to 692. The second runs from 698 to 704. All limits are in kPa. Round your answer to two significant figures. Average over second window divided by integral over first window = 0.21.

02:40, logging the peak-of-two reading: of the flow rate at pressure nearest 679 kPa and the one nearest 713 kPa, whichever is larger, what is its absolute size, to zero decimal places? 97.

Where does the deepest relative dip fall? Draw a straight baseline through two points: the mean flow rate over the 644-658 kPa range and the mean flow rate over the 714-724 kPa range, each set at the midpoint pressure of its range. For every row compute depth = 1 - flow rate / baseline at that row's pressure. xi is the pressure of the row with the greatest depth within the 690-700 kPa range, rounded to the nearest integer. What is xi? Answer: 697 kPa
